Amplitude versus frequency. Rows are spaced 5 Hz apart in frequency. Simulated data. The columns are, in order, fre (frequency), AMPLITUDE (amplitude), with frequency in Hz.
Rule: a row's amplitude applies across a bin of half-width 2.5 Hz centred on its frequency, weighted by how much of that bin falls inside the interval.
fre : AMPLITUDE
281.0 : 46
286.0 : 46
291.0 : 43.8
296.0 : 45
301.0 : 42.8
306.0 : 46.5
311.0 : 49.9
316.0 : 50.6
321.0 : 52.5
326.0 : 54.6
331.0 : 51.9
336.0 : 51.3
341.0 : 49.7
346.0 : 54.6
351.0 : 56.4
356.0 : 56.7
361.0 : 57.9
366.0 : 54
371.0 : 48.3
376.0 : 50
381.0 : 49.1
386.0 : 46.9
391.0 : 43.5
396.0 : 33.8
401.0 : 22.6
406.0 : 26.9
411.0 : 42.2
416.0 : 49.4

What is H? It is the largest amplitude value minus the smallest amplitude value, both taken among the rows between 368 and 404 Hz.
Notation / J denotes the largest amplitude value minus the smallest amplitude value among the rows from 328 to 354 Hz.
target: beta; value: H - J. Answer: 21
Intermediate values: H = 27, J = 6.7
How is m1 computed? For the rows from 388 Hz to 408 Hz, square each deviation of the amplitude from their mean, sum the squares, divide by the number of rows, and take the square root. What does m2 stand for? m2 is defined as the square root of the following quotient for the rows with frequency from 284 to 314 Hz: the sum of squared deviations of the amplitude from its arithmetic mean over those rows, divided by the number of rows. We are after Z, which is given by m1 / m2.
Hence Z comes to 3.5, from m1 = 7.9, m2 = 2.3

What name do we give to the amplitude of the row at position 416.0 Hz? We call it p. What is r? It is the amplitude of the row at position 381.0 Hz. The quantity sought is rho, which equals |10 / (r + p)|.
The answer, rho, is 0.102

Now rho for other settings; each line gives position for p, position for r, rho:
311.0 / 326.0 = 0.096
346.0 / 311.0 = 0.096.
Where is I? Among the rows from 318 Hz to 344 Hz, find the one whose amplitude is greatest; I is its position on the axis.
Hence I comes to 326.0 Hz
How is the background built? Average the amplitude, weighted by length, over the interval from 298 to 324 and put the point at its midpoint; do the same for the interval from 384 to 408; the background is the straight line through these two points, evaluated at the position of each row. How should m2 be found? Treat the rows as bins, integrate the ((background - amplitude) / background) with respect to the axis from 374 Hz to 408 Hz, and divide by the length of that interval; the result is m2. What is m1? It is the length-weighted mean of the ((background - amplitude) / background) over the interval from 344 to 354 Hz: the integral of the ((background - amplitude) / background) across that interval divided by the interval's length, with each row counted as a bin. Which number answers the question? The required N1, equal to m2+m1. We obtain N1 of -0.40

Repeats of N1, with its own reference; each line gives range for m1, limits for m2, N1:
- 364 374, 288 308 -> -0.18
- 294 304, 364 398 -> -0.12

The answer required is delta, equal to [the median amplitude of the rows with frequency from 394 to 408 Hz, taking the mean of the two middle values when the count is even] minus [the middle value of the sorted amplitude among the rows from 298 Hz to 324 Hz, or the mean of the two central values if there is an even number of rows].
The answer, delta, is -23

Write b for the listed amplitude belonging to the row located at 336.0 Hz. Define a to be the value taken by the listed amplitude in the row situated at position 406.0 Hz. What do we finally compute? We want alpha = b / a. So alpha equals 1.91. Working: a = 26.9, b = 51.3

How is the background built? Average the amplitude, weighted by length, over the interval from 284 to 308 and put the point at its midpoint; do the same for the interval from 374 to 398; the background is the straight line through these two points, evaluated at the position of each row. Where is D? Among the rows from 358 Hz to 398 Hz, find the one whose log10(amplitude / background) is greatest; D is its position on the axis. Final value 361.0 Hz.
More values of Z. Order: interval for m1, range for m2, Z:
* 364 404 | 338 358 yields 3.5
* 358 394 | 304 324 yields 2.0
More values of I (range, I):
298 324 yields 321.0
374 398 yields 376.0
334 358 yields 356.0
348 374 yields 361.0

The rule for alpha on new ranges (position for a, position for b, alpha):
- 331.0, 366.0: 1.04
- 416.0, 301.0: 0.87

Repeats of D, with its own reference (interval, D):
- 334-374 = 361.0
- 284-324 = 321.0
